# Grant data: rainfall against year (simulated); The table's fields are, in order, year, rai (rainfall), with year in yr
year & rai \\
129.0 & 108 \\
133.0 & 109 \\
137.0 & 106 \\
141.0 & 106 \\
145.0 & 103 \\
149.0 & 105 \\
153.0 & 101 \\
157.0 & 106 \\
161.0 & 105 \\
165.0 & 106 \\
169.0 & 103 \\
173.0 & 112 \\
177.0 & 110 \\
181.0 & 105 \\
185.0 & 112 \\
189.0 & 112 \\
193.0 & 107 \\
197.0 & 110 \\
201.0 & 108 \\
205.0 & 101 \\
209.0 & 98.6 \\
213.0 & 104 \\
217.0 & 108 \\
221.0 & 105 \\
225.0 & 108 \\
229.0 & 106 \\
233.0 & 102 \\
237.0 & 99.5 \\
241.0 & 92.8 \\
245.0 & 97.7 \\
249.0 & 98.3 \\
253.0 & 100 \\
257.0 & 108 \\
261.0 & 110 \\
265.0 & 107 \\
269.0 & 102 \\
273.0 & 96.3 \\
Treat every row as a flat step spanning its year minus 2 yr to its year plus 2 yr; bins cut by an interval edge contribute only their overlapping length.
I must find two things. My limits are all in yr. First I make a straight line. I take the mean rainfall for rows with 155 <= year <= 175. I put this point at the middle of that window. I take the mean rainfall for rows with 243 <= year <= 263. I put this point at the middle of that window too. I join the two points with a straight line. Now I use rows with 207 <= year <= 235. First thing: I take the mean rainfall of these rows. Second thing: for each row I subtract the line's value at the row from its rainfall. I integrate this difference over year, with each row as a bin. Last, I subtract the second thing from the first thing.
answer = 93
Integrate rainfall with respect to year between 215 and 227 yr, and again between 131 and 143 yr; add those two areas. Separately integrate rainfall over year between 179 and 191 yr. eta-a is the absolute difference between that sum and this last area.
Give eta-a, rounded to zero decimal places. 1252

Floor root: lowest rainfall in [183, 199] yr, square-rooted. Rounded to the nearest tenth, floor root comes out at 10.3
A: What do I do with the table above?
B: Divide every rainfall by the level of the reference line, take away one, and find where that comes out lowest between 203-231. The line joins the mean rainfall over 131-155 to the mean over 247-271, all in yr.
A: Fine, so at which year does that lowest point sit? 209.0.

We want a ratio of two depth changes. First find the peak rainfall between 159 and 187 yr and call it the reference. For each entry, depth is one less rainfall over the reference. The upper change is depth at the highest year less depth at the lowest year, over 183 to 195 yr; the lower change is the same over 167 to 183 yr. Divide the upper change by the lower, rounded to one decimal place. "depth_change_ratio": -2.5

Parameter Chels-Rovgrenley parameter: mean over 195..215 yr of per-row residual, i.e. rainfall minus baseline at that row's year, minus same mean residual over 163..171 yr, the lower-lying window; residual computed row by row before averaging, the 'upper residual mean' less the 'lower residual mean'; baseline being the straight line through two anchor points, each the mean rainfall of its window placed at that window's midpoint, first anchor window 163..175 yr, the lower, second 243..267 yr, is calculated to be 1.4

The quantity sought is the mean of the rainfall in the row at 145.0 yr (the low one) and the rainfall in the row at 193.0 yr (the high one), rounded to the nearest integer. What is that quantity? 105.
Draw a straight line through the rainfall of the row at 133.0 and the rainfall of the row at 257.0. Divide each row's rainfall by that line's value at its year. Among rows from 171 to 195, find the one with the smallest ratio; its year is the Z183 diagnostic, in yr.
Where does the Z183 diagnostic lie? 181.0 yr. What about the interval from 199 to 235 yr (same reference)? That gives 209.0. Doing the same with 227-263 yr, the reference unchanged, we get 241.0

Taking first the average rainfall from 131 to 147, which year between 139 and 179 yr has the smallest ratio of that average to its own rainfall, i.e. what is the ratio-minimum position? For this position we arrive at 173.0 yr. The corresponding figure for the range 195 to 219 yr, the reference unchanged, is 197.0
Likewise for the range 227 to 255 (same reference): 229.0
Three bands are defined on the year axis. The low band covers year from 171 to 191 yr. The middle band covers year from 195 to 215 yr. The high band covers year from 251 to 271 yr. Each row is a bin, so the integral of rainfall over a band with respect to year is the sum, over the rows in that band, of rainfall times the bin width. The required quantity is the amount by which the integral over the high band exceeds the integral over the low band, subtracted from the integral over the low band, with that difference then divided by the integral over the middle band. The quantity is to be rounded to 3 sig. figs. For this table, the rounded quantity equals 1.10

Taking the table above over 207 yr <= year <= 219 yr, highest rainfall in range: 108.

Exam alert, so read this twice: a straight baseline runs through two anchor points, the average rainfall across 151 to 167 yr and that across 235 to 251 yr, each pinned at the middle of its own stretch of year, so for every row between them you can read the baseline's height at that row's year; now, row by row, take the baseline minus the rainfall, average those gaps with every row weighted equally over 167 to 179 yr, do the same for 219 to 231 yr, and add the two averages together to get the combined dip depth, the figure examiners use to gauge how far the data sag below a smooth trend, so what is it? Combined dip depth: -12.7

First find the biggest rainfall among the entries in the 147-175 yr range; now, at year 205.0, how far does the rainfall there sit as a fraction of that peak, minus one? -0.10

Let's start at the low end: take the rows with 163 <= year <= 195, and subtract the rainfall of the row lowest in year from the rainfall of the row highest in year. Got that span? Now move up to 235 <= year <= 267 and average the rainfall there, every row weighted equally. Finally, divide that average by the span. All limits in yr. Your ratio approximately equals 102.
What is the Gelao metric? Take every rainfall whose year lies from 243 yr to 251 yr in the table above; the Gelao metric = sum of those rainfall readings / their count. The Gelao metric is 98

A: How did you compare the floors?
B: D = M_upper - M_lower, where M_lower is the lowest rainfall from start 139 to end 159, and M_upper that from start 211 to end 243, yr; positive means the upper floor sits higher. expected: -8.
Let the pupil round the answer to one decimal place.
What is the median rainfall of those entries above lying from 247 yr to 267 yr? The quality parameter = 107.0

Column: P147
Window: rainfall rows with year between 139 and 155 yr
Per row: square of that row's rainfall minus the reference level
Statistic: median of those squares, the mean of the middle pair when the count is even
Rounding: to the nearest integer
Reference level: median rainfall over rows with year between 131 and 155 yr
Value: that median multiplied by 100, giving 325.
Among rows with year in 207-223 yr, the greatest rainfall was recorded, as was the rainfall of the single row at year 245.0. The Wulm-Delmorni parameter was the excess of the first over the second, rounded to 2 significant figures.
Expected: 10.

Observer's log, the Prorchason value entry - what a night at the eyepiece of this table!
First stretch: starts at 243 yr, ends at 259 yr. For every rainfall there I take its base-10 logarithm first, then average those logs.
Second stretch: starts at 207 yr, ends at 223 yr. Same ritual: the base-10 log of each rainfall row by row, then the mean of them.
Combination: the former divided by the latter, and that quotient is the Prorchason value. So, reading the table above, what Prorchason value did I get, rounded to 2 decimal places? 0.99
